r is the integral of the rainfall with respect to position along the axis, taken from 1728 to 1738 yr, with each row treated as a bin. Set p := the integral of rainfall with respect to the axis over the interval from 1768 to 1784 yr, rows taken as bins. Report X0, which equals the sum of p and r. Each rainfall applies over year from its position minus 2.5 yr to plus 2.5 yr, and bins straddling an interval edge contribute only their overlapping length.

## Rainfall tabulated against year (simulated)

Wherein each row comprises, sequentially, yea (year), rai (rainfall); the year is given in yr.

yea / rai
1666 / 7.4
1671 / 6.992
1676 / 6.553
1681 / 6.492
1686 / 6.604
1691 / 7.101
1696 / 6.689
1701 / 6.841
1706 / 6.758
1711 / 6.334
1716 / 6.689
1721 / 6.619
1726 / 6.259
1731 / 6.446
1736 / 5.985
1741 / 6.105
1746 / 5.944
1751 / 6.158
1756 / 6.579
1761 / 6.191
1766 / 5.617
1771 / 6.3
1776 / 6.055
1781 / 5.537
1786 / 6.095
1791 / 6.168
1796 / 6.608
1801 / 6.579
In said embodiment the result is 158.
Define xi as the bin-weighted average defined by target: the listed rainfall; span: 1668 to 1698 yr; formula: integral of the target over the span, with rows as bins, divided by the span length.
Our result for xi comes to 6.75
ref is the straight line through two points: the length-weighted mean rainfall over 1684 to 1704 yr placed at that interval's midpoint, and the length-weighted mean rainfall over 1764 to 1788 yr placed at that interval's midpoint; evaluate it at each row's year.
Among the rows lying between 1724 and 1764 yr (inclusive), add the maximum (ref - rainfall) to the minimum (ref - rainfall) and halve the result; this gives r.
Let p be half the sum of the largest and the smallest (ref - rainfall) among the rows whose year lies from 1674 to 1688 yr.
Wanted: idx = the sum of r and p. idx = 0.35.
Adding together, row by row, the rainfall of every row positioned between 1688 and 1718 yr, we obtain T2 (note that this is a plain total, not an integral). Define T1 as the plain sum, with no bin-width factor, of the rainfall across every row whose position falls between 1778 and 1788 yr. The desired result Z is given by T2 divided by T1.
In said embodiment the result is 3.5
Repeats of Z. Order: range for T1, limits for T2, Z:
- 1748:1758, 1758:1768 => 0.9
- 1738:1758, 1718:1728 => 0.5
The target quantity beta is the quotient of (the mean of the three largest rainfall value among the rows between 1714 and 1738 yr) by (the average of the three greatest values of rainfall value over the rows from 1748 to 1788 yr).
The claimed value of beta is 1.036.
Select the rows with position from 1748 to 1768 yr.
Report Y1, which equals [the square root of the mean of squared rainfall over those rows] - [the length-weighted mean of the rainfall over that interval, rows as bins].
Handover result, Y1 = 0.001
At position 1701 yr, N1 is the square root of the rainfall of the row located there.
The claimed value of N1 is 2.62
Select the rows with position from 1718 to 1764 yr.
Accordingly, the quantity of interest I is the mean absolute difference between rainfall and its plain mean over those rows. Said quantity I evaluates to 0.20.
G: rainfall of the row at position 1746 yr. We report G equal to 5.944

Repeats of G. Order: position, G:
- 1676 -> 6.553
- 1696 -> 6.689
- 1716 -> 6.689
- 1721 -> 6.619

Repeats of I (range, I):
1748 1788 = 0.25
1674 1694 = 0.21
